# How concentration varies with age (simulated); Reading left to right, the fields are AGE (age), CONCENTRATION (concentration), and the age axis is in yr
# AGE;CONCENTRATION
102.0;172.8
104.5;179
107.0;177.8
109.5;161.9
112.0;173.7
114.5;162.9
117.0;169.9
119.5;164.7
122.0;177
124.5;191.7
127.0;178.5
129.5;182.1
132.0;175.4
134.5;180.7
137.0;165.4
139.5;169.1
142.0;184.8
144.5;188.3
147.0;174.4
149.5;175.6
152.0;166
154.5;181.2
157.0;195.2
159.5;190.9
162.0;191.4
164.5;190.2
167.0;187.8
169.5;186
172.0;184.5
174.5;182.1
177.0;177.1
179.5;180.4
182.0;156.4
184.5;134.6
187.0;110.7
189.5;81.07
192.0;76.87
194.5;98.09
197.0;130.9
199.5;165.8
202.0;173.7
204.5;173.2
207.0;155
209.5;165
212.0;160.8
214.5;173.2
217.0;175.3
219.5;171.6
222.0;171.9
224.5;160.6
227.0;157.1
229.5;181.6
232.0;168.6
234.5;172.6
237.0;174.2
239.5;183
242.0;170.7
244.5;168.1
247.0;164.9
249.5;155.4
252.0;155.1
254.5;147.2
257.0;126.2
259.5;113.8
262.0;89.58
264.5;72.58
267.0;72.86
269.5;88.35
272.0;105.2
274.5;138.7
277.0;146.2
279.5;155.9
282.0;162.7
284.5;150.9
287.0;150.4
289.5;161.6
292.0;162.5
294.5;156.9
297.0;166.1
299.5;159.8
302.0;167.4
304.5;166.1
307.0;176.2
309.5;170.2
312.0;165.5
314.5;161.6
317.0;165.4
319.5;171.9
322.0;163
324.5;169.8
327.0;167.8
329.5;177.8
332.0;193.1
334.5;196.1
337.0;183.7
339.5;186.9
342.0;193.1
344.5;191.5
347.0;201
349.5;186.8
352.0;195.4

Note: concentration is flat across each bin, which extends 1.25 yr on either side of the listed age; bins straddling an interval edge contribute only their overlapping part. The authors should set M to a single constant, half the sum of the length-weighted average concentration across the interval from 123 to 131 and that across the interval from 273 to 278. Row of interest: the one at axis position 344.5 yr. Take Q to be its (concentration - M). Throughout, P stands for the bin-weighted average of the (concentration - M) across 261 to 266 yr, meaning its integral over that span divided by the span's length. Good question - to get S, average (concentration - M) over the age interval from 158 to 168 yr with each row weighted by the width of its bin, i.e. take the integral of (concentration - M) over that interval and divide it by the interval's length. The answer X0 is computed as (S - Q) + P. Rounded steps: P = -82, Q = 29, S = 28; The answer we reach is -83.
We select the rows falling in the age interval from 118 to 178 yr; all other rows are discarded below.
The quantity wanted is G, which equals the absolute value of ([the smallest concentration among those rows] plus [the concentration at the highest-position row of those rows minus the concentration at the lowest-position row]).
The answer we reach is 177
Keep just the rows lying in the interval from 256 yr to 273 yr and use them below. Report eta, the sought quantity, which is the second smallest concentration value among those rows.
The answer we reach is 72.86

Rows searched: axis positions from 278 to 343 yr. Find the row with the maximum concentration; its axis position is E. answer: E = 334.5 yr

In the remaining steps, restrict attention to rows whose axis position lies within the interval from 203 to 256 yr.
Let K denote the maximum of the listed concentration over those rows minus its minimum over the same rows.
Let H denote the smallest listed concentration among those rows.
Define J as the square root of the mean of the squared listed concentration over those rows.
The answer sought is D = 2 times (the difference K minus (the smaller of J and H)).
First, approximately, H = 147.2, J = 167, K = 36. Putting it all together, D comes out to -223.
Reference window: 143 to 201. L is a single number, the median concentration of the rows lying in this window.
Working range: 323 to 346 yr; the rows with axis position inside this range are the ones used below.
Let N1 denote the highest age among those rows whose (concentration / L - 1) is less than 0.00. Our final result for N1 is 327.0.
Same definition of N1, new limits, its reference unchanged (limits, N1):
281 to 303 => 302.0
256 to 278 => 277.0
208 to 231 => 227.0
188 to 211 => 209.5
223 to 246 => 244.5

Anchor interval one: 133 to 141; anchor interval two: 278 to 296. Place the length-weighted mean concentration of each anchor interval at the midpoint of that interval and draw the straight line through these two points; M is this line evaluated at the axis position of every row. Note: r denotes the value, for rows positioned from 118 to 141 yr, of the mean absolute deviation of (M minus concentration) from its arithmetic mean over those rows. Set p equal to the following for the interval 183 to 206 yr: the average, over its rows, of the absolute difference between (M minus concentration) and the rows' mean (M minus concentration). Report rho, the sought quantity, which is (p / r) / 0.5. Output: 10.0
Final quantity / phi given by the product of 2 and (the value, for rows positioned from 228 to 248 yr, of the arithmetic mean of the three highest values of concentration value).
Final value 359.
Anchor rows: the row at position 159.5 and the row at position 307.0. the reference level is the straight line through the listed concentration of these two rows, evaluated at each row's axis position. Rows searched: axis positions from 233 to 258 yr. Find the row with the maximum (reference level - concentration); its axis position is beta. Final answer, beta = 257.0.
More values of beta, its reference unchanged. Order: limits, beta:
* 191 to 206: 192.0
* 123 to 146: 137.0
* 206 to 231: 207.0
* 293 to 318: 294.5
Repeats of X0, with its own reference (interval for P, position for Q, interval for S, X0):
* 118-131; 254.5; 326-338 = 53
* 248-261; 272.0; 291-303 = 34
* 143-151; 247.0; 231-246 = 25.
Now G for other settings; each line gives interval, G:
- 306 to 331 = 163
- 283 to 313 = 165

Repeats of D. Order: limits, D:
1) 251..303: 44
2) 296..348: -237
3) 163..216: 73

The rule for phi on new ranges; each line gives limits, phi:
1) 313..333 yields 362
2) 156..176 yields 385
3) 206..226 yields 347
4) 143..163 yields 385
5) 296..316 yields 343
